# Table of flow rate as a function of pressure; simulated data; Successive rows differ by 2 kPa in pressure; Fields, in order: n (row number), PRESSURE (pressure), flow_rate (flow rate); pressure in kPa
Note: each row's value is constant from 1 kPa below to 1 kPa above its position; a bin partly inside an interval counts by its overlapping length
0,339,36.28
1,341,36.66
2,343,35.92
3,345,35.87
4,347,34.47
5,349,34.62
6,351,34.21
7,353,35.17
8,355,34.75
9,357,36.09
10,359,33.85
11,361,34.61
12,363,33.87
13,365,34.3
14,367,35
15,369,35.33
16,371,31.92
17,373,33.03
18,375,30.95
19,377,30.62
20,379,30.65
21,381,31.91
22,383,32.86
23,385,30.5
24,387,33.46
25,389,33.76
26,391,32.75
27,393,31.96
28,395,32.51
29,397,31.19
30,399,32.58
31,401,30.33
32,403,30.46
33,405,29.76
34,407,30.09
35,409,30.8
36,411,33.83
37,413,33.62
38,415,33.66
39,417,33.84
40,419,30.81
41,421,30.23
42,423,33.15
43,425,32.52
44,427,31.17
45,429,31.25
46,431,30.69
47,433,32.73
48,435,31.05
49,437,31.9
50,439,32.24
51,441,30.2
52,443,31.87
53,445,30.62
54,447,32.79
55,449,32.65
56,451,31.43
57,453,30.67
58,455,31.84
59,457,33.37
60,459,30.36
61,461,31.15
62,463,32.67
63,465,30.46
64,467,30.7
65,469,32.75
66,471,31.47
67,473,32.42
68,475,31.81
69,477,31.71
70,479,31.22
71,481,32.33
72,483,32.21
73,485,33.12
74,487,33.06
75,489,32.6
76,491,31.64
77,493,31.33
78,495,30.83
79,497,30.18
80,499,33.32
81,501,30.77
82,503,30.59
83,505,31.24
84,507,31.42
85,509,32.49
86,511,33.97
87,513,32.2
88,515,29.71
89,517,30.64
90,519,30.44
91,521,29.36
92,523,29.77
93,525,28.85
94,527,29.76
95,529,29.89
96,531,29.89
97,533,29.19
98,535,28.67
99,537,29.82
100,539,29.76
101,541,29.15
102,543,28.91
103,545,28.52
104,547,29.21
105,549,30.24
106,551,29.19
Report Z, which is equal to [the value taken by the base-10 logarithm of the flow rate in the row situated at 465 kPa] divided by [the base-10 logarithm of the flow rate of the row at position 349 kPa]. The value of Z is 0.96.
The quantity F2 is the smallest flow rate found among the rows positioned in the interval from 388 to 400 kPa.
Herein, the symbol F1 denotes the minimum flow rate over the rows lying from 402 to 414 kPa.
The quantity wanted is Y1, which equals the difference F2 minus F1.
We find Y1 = 1.4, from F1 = 29.76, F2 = 31.19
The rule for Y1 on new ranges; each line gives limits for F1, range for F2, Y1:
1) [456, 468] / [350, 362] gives 3.5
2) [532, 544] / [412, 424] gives 1.6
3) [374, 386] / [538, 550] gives -2.0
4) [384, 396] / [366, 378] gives 0.1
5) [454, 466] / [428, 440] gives 0.3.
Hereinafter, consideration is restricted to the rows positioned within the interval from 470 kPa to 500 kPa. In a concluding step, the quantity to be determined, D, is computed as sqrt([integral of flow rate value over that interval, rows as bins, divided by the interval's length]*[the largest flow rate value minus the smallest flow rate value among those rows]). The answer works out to 10.0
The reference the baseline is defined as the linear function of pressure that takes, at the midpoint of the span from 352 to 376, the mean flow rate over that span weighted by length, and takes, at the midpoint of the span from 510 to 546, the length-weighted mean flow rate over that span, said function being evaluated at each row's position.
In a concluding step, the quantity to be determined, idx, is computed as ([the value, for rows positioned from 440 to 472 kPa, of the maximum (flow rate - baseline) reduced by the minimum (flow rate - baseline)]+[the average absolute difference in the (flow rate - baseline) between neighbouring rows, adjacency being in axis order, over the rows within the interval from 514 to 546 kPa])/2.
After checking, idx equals 2.1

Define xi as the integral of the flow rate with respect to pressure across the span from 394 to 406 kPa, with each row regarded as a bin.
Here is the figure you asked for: 374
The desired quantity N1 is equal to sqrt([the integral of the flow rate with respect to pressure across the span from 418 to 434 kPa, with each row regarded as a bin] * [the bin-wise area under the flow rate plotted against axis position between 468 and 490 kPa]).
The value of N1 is 599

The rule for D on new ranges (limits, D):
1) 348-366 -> 8.8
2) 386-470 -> 11.4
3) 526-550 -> 7.1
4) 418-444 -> 9.6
